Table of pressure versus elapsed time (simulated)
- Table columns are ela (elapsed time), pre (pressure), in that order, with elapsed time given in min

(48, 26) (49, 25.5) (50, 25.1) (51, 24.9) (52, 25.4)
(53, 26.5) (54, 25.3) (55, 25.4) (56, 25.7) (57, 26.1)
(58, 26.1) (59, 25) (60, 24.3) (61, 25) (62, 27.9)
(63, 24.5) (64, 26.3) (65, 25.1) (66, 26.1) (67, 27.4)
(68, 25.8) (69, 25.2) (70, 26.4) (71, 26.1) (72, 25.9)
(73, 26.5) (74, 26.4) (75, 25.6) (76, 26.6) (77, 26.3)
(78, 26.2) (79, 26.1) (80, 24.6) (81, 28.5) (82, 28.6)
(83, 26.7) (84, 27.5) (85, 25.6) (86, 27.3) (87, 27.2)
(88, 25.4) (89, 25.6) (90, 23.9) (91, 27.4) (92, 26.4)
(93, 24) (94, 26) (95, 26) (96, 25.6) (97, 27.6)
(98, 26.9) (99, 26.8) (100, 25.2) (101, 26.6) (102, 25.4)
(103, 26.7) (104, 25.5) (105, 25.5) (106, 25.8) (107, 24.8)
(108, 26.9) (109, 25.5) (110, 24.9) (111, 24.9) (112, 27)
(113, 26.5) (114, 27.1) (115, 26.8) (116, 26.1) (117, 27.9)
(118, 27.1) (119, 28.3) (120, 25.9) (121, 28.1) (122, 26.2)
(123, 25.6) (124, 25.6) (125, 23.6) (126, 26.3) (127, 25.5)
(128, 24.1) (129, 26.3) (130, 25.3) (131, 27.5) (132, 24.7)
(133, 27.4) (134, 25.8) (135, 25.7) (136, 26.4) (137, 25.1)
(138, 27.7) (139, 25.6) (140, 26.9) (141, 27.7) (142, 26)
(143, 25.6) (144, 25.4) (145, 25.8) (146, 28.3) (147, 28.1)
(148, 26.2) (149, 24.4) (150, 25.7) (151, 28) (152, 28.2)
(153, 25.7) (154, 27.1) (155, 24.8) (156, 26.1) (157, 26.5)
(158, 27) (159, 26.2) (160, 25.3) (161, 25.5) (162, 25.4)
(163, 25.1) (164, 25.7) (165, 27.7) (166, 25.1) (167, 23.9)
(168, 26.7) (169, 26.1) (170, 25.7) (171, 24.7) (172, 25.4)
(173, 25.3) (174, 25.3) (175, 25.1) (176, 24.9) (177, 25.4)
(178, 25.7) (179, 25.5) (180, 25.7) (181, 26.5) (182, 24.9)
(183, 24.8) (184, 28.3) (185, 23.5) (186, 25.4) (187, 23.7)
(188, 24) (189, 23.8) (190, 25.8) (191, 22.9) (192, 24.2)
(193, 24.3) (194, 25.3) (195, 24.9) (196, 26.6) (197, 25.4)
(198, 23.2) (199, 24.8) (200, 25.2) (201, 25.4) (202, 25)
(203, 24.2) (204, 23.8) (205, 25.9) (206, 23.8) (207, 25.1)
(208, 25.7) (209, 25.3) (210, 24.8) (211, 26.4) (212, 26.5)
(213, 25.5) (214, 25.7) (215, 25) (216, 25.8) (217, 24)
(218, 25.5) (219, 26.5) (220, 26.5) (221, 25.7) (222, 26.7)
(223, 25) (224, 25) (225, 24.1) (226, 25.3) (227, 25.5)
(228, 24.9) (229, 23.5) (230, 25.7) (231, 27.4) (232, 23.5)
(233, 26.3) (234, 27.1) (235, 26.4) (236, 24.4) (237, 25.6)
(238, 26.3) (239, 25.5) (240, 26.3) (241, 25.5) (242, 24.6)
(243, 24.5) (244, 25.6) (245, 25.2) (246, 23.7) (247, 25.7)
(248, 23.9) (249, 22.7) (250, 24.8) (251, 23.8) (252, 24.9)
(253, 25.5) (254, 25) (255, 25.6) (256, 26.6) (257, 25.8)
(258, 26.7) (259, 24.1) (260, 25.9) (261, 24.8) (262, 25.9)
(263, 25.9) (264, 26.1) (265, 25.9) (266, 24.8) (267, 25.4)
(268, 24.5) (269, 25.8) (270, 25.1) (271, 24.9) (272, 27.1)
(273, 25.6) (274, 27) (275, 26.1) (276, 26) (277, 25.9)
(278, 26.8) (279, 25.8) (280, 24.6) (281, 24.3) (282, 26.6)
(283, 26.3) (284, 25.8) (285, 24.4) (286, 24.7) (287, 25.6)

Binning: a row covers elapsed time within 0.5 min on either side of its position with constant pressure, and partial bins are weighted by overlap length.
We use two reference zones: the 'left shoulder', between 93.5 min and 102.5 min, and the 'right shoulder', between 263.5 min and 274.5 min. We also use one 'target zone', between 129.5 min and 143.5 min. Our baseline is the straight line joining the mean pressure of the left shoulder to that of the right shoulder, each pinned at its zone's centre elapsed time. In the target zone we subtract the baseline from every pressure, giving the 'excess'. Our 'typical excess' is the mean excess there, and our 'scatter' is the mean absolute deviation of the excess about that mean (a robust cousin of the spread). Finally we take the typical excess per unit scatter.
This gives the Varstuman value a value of 0.2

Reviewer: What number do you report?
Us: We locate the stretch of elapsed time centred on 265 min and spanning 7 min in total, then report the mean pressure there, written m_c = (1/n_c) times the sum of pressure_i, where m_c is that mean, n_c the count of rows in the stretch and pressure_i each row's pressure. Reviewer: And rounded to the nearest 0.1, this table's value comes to 25.5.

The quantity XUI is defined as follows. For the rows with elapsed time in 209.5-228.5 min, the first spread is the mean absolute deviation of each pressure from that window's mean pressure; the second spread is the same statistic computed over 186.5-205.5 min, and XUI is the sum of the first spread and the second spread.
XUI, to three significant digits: 1.43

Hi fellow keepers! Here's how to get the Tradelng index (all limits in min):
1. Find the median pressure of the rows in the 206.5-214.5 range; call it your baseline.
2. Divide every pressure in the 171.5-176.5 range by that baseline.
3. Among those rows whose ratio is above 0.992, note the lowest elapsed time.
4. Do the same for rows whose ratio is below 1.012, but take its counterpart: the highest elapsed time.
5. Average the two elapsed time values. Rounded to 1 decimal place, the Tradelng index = 174.0 min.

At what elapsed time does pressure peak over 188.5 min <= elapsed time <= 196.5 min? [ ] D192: 196 min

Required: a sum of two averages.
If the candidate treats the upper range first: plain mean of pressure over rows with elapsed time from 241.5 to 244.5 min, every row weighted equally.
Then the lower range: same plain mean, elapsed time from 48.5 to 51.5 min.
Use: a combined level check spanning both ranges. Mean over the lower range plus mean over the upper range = 50.1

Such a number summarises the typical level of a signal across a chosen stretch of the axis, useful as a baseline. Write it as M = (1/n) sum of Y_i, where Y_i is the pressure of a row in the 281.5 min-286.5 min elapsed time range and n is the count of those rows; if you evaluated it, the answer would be 25.6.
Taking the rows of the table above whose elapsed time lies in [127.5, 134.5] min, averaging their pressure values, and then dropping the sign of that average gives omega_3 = 25.9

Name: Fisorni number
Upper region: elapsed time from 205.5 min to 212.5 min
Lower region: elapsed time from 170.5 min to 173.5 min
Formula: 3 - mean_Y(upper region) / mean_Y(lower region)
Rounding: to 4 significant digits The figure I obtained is 1.991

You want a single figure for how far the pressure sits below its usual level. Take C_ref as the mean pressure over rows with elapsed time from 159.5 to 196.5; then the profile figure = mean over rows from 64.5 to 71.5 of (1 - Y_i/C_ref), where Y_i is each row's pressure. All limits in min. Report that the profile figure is -0.030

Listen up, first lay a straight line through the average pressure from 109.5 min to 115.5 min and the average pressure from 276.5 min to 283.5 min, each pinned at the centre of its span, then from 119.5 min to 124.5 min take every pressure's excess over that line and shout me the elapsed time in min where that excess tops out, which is 121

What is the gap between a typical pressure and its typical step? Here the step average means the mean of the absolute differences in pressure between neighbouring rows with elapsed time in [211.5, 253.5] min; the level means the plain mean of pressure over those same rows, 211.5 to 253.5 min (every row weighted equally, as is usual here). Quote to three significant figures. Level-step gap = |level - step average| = 24.1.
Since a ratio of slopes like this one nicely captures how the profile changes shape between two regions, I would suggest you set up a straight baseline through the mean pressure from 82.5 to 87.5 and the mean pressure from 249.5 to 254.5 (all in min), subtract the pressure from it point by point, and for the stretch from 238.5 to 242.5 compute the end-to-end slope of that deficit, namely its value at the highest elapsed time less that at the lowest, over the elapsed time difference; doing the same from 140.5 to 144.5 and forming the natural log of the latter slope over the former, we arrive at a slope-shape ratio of 1.0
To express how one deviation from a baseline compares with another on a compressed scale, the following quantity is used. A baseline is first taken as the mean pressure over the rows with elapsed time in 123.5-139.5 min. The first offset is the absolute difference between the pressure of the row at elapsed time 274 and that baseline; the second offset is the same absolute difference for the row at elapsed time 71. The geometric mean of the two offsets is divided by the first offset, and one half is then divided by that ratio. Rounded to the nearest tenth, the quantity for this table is 1.0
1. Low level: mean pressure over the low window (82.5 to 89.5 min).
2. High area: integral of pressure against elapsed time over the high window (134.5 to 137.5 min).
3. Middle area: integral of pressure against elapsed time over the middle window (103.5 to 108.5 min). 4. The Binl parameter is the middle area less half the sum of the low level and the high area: 77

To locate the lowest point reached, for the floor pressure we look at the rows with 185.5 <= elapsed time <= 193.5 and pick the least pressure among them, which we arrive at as 22.9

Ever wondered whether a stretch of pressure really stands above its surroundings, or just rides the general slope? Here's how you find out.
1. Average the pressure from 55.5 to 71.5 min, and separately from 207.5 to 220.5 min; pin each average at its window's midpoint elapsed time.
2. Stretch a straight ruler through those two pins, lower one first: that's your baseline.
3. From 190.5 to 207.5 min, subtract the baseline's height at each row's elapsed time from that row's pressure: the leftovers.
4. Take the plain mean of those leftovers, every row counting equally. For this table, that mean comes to -0.9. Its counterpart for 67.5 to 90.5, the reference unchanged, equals 0.5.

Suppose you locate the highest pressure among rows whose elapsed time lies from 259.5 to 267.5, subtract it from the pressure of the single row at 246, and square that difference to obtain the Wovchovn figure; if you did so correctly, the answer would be 5.8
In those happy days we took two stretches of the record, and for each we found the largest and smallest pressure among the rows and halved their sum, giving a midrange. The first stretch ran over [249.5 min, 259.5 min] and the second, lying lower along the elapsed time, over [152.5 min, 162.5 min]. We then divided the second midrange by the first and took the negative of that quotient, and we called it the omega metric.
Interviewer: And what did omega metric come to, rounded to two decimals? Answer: -1.03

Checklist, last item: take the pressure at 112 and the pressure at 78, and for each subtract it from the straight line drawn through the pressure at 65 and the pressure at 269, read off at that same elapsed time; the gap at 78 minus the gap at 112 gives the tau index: 0.7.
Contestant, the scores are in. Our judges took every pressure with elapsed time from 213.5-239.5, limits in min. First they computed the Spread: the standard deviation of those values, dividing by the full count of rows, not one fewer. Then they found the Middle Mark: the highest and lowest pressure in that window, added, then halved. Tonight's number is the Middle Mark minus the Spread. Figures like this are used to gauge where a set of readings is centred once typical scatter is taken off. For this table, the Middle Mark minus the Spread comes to 24.4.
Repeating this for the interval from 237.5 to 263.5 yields 23.7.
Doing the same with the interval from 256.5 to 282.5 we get 24.8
